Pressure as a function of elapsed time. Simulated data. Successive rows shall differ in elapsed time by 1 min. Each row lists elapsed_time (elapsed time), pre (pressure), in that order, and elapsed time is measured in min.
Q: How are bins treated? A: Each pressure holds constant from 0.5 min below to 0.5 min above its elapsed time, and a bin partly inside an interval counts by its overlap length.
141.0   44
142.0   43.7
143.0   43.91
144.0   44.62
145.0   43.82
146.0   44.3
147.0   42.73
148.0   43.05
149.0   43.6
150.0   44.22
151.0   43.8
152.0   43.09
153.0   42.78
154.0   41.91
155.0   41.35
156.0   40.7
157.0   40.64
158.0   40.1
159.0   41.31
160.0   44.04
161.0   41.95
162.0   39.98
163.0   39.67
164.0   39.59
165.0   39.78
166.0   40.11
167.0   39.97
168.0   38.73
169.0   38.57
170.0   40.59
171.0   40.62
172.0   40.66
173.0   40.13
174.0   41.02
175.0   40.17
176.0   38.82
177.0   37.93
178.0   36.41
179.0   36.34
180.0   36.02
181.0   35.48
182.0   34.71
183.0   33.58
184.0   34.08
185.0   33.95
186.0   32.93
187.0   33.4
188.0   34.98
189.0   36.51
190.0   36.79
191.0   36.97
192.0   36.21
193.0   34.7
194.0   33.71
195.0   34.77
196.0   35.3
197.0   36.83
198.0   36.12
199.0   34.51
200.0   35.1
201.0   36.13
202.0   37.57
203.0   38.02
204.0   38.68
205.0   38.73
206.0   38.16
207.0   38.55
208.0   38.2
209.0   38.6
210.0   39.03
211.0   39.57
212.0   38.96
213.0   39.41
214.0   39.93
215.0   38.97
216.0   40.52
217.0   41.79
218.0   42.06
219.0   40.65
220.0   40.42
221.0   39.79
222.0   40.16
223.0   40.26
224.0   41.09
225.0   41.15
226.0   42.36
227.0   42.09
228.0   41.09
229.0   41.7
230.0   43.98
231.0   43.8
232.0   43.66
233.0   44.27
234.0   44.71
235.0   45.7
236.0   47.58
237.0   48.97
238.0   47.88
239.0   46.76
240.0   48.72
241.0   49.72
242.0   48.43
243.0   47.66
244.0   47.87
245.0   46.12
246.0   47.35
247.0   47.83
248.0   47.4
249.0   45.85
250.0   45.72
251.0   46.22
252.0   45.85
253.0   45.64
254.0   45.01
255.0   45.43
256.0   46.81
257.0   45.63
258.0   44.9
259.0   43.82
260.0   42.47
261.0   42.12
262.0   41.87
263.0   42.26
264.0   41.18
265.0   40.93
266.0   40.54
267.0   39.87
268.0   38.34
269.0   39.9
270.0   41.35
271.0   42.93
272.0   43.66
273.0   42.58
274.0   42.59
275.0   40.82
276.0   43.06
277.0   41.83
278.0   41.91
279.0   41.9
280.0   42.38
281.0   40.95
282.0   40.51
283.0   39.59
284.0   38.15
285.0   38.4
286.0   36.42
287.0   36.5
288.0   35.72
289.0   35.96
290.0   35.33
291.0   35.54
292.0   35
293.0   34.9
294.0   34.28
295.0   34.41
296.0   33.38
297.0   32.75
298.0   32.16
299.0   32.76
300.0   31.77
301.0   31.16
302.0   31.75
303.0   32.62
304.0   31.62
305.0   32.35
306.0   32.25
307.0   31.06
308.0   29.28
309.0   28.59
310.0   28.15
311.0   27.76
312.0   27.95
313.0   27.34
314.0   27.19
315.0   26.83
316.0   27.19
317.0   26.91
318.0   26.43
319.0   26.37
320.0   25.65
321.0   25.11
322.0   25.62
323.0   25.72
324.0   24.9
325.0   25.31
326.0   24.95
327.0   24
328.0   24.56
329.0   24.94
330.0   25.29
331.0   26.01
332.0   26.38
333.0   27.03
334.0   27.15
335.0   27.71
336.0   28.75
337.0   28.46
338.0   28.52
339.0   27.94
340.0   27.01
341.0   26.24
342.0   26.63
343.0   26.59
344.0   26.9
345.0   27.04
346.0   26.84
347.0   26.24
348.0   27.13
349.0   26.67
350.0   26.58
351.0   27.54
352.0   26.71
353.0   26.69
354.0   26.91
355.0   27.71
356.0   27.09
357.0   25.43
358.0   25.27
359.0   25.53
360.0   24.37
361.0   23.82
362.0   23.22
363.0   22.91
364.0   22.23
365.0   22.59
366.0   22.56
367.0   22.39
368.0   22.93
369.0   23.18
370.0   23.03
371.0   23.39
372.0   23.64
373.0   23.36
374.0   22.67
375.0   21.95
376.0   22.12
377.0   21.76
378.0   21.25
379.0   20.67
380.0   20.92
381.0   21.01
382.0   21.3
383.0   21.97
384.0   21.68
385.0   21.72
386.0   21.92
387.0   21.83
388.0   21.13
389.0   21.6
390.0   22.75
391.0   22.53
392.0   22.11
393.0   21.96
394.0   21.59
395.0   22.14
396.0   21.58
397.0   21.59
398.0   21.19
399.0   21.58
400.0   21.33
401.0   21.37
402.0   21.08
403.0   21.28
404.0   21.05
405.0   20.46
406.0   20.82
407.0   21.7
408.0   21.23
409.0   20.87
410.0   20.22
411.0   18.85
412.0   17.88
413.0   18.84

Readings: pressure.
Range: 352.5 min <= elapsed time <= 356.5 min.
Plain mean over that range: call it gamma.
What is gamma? 27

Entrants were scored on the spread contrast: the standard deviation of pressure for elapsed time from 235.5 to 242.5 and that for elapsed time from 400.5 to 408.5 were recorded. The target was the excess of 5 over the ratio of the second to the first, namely 4.6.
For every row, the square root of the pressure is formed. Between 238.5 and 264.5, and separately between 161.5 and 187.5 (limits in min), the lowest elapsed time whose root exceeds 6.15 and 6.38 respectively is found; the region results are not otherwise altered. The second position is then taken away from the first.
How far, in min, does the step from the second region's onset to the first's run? 65 min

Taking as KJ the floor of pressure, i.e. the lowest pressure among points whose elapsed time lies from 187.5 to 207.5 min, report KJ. 33.71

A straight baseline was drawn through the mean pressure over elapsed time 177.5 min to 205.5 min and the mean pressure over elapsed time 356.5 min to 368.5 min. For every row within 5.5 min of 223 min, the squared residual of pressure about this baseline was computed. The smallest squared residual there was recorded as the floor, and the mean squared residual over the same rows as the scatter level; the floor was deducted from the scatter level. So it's 20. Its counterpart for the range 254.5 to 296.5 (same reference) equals 90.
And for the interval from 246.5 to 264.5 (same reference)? 75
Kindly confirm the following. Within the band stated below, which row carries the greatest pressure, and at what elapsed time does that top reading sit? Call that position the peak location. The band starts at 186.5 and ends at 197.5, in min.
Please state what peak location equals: 191.0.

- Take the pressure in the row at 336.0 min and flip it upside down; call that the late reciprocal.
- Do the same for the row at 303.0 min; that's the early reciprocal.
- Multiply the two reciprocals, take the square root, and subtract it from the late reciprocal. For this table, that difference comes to 0.002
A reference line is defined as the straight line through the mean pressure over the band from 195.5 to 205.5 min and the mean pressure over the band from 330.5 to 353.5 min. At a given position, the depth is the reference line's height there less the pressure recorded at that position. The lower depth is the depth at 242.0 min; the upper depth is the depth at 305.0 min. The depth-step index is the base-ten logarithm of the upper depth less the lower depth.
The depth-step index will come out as 1.1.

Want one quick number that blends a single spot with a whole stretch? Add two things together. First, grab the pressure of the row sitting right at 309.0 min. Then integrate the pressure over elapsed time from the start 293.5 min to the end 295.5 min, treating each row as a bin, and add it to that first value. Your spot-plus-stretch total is 97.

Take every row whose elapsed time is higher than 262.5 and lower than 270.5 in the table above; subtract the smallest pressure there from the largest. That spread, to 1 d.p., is 3.9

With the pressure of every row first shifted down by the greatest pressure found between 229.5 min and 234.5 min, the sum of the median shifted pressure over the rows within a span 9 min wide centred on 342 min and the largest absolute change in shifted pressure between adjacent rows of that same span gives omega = -17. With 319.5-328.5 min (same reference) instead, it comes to -19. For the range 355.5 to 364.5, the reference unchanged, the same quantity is -19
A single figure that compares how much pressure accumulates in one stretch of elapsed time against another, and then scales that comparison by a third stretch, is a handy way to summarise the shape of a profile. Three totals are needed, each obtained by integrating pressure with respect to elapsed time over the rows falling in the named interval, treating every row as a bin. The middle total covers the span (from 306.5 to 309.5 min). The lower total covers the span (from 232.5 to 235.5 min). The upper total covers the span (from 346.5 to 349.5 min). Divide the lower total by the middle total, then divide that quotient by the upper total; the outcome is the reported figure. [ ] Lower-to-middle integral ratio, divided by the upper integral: 0.019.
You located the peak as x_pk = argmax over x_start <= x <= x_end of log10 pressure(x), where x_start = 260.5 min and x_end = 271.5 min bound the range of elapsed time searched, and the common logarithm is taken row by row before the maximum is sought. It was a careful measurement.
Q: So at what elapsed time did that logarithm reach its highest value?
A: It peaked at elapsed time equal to 271.0 min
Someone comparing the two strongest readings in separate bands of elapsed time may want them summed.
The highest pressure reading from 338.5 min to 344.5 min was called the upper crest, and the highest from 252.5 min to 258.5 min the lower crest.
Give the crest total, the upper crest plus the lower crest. 75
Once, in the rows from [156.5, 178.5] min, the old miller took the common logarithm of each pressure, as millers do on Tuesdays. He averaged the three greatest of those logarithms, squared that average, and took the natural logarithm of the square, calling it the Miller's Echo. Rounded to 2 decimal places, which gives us 0.97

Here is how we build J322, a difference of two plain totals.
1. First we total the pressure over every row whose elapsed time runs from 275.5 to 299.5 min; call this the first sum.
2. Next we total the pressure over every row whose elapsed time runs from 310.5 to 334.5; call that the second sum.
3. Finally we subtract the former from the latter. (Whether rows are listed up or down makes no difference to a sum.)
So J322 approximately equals -267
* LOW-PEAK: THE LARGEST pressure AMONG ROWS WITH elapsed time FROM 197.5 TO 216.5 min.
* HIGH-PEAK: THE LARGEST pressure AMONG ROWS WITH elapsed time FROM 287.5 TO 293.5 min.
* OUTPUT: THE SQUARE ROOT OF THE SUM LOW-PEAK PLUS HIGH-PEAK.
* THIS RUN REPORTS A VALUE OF 8.75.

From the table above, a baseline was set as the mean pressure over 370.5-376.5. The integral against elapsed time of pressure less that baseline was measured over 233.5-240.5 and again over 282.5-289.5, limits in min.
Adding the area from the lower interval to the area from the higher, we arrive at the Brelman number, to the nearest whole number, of 271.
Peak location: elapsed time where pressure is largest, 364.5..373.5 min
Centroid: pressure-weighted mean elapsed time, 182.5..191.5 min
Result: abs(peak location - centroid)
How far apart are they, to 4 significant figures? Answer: 184.9 min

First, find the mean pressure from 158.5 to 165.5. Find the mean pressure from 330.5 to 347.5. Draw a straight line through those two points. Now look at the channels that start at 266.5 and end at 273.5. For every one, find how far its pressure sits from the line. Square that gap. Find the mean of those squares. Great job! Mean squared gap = 80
